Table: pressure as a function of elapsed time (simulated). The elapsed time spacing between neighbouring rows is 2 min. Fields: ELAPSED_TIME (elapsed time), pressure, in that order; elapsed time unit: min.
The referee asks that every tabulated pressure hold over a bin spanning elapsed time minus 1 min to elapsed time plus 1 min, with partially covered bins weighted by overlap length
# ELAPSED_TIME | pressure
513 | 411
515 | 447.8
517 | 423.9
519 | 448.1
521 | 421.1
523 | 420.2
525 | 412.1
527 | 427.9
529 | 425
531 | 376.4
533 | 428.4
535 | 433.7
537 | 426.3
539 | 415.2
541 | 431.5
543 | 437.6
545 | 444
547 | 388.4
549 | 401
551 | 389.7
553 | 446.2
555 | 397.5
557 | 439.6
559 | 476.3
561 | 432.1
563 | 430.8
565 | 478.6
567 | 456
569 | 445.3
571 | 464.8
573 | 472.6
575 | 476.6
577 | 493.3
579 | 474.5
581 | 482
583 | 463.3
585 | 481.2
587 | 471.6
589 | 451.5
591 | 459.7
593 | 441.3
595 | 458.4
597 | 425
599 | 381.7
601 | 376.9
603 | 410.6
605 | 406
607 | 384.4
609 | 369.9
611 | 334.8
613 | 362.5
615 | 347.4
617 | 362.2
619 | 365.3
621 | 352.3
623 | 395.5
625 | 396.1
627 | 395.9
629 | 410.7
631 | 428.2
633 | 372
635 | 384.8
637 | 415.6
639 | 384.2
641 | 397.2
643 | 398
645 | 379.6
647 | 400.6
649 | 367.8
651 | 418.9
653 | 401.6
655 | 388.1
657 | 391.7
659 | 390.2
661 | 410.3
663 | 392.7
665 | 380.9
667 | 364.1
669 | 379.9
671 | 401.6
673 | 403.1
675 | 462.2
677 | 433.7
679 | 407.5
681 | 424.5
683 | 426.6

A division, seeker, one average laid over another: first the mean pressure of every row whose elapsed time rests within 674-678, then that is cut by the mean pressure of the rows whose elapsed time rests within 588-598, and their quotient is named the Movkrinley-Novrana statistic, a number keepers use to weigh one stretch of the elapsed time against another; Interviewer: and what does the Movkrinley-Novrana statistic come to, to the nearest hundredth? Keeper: 1.00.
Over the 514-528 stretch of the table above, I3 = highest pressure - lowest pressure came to 36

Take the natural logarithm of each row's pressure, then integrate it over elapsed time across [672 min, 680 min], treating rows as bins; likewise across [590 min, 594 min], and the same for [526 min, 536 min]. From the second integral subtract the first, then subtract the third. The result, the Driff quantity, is -84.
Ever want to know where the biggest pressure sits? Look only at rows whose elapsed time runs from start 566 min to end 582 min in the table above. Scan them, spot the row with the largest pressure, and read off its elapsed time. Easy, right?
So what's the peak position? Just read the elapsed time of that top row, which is 577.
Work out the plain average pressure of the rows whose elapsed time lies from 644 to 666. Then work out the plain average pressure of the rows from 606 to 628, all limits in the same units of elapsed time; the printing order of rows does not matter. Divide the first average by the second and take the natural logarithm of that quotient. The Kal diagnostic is 0.06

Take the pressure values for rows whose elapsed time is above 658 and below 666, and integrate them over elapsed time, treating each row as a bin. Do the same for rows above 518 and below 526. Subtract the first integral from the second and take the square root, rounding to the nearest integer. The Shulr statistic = 16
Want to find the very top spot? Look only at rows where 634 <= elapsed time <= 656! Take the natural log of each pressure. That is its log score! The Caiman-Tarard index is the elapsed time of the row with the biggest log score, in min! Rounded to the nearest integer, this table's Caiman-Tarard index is 651 min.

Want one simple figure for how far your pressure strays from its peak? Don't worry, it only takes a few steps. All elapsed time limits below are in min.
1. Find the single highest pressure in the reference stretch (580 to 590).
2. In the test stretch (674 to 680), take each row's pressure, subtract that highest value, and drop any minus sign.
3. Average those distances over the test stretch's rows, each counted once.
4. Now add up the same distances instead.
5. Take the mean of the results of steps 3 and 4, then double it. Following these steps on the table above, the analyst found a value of 190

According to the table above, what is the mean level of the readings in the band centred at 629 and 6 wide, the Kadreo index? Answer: 412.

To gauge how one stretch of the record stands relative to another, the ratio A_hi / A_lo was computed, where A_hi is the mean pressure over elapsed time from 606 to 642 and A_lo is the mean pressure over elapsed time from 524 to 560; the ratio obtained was 0.903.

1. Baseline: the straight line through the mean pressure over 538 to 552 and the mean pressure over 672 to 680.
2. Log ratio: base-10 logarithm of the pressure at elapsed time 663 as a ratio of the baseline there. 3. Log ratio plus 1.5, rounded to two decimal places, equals 1.47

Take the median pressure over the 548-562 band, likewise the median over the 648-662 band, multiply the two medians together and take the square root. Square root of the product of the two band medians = 411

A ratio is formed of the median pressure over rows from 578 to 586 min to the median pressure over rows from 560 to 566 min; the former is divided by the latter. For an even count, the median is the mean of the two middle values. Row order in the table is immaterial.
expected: 1.11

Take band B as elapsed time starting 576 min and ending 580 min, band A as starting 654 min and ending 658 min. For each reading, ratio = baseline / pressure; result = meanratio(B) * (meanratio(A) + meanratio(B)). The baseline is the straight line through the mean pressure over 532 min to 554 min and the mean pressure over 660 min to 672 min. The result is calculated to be 1.58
